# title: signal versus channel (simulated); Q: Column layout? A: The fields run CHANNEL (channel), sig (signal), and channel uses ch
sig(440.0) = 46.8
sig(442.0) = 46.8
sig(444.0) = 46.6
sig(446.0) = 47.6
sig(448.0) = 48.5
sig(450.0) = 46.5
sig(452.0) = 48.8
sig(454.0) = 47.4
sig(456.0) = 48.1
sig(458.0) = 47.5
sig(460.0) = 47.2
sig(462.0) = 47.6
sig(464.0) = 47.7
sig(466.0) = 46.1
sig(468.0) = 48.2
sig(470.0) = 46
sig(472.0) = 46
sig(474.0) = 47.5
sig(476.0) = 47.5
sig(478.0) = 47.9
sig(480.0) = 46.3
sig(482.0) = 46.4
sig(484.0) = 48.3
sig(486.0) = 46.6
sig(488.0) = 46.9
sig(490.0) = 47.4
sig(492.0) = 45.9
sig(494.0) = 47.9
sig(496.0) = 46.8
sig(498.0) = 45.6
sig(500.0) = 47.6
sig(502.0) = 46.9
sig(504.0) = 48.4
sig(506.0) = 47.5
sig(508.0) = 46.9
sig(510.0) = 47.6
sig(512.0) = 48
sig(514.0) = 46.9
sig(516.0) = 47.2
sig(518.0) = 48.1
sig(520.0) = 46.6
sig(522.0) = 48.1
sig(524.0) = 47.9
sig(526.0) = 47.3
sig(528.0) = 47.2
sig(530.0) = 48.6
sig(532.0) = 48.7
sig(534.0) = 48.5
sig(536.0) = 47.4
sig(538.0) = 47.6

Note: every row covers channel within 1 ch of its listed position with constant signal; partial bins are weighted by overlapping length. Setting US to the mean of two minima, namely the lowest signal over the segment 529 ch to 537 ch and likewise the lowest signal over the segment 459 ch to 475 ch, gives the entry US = 46.70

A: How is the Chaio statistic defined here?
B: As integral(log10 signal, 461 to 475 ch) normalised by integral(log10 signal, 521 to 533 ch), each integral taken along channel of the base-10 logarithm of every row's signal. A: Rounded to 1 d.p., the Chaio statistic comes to 1.2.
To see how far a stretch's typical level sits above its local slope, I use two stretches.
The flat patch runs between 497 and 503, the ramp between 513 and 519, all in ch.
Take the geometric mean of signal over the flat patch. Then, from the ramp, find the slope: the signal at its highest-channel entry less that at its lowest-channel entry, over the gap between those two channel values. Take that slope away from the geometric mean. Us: 46.4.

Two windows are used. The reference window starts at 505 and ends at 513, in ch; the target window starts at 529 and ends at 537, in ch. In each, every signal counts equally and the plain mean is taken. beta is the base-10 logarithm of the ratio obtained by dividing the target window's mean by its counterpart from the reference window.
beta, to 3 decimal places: 0.007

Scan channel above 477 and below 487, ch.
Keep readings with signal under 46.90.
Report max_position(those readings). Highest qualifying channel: 486.0 ch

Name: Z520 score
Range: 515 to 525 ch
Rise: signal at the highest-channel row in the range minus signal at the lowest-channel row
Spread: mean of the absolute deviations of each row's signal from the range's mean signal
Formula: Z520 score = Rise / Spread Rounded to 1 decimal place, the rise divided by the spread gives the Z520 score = 1.3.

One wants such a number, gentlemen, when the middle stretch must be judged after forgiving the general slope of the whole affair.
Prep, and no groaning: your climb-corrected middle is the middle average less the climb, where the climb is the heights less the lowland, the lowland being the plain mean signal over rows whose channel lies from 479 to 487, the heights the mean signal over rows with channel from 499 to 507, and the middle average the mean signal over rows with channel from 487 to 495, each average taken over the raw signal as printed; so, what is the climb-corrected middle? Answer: 46.3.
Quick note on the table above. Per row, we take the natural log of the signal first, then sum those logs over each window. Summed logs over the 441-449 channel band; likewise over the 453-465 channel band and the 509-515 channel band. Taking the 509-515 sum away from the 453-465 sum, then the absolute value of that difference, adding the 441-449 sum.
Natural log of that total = 3.30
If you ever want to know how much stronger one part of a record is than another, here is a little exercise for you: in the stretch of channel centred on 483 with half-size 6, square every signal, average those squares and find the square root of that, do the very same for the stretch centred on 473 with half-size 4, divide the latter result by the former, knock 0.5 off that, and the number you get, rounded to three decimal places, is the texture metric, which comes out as 0.493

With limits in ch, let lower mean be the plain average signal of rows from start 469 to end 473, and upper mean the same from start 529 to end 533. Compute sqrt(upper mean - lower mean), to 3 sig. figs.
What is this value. 1.63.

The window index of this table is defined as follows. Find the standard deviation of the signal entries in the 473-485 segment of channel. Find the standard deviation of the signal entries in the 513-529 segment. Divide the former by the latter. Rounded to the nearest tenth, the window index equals 1.4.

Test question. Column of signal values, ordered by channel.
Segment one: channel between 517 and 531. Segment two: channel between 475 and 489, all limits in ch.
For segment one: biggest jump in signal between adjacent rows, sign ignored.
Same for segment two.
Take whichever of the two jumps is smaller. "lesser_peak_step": 1.50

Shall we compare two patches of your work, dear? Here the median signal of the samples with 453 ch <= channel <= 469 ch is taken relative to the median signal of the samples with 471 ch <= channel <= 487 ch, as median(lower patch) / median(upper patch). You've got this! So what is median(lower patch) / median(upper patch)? 1.01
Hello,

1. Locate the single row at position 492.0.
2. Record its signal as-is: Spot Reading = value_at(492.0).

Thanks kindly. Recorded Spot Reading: 45.9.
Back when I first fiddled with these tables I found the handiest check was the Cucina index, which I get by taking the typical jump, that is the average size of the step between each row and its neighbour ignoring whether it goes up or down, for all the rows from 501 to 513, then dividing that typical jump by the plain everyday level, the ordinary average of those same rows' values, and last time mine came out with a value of 0.017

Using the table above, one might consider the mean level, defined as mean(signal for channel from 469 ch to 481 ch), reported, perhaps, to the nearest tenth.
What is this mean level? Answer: 46.9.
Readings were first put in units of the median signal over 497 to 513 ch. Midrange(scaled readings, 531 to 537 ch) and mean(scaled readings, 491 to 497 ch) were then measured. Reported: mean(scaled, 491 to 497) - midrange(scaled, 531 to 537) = -0.025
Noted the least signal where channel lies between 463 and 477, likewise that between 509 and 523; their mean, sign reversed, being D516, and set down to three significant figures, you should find -46.3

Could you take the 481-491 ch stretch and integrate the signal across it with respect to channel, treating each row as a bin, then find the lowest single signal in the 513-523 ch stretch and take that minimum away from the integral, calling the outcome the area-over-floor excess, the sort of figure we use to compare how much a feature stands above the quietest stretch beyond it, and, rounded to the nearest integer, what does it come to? 425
